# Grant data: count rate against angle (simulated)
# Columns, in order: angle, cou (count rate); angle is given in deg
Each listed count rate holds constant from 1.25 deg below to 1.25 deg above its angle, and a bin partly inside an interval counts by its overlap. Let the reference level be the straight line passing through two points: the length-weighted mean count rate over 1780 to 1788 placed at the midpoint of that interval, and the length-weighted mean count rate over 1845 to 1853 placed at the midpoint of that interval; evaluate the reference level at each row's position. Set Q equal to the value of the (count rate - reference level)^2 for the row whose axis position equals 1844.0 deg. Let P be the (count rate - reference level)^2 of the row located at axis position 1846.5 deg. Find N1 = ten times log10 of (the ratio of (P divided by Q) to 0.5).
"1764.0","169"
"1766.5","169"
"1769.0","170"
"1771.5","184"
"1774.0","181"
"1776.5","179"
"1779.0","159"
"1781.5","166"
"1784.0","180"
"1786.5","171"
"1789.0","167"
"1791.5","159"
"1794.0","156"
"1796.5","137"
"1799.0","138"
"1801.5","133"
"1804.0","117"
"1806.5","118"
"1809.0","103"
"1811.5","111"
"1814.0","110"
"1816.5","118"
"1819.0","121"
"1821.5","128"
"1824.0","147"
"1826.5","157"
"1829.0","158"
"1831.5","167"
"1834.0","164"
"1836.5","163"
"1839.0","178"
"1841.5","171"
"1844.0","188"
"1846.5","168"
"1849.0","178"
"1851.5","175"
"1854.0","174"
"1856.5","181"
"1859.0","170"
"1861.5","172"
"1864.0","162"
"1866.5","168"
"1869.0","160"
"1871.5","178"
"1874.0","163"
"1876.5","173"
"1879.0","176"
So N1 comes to -4.3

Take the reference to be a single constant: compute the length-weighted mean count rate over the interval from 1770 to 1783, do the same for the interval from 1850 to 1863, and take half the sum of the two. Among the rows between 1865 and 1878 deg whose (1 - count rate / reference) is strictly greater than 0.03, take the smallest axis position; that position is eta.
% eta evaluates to 1866.5 deg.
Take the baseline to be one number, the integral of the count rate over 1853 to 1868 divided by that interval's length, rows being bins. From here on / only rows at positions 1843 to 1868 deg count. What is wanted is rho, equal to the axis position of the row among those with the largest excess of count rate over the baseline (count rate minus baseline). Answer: 1844.0 deg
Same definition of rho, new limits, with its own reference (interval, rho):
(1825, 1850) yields 1844.0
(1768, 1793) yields 1771.5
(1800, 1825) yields 1824.0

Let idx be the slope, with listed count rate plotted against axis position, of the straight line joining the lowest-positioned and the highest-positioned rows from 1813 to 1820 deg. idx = 2.2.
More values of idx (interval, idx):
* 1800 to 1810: -4.0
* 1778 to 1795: -0.2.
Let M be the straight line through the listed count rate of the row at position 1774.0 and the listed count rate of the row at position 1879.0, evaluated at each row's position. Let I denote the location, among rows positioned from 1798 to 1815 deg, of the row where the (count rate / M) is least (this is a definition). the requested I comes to 1809.0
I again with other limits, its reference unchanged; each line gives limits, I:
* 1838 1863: 1846.5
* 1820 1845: 1821.5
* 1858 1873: 1869.0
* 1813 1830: 1814.0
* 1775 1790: 1779.0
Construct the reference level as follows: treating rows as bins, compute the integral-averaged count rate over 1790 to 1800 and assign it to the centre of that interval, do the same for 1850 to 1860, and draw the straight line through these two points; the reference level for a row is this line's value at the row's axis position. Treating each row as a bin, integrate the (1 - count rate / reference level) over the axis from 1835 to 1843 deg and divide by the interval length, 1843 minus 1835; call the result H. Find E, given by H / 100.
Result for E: -0.0002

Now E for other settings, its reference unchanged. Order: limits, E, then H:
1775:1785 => -0.0021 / -0.21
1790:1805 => 0.0006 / 0.06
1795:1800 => 0.0007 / 0.07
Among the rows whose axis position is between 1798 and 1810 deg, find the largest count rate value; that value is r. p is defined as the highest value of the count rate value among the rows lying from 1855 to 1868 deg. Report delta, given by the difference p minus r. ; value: 43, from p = 181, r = 138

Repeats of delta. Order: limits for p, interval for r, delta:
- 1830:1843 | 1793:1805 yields 22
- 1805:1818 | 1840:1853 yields -70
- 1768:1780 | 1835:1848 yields -4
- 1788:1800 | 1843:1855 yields -21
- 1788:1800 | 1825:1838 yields 0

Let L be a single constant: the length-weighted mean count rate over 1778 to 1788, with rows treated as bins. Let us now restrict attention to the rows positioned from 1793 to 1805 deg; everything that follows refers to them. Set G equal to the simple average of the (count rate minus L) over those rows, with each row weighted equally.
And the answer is -33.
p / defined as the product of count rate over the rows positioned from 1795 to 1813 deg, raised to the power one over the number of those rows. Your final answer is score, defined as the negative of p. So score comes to -122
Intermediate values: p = 122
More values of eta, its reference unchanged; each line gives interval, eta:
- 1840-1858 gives 1846.5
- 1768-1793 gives 1779.0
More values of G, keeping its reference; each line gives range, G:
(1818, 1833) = -23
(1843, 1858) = 8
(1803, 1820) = -55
